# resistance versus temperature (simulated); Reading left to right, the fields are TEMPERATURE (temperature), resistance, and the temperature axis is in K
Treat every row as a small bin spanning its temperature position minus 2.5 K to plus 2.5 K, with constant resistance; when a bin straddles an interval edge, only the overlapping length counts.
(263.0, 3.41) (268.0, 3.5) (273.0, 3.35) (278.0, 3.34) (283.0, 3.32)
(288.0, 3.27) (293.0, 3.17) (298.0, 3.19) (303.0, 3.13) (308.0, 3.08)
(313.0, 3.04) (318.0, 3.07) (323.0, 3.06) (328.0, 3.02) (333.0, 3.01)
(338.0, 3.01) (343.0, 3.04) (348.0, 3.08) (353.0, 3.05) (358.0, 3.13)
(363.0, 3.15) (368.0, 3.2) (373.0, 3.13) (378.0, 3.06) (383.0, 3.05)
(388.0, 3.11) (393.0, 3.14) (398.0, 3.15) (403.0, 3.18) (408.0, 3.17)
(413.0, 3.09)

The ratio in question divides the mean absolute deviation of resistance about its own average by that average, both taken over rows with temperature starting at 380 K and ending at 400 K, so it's 0.010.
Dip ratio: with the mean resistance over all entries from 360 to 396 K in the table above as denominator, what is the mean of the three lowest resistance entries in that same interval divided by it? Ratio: 0.985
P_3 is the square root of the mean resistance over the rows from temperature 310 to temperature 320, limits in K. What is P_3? 1.75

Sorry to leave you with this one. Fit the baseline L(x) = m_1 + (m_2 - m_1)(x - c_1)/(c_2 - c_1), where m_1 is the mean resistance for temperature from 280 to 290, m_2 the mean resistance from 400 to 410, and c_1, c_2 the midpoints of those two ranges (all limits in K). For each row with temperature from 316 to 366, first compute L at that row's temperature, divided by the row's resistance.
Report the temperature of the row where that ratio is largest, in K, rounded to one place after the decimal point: 333.0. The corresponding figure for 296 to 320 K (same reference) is 313.0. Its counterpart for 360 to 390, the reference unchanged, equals 383.0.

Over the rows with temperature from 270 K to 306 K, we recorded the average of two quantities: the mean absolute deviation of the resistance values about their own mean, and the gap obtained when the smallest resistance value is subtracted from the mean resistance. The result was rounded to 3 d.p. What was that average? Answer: 0.100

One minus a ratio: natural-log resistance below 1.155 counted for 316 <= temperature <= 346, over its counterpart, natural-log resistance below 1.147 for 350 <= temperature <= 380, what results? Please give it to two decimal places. -0.50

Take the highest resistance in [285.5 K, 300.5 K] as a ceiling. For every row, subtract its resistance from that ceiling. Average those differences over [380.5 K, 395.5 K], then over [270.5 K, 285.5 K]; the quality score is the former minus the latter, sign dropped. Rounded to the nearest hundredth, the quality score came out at 0.24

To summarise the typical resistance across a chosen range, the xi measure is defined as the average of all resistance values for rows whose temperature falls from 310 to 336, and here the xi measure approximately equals 3.04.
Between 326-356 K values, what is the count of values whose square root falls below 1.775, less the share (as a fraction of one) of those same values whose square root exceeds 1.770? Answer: 6.0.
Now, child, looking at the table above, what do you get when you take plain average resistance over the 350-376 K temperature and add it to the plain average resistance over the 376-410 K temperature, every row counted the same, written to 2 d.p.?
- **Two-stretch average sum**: 6.25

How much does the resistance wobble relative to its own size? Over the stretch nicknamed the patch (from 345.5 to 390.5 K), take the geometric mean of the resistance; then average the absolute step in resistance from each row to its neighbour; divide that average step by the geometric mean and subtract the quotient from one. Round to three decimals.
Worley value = 0.984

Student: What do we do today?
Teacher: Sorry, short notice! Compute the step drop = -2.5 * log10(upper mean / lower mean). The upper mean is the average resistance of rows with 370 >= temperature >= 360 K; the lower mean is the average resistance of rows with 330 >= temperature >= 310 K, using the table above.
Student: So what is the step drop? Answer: -0.04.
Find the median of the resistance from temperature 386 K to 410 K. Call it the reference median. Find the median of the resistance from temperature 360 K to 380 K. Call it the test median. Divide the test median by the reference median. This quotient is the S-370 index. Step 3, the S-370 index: 1.00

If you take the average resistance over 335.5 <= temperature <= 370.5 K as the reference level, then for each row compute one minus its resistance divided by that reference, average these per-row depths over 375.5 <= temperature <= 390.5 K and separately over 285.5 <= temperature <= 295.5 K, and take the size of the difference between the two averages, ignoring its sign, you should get 0.05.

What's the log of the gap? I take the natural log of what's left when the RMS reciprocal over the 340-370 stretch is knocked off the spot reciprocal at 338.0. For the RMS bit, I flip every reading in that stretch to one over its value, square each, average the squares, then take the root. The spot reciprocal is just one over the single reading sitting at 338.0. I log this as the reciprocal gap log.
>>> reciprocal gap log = -4.6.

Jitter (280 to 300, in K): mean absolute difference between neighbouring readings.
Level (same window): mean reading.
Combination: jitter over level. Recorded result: 0.0175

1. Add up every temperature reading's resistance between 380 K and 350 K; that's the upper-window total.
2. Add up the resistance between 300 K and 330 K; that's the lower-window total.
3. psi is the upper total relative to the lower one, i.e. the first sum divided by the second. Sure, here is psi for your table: 1.02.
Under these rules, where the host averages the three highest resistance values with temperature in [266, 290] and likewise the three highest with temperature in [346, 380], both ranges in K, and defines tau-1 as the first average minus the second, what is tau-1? 0.24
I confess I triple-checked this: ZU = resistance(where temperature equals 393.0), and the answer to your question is 3.14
